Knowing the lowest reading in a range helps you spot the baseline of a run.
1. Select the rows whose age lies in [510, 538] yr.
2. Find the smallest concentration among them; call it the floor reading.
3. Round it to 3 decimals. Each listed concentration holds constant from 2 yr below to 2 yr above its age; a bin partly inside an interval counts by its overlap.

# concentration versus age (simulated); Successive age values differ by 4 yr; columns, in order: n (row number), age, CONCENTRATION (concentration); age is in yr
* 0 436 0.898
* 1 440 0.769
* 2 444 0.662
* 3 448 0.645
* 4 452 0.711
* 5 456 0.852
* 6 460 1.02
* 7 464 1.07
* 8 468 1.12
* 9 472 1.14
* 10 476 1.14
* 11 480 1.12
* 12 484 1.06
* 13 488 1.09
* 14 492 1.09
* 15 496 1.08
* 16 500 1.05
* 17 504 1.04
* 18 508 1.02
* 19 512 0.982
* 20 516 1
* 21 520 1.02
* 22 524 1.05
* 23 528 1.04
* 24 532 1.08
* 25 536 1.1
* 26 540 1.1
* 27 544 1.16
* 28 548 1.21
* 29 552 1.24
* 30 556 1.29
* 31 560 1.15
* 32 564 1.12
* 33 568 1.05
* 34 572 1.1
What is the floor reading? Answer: 0.982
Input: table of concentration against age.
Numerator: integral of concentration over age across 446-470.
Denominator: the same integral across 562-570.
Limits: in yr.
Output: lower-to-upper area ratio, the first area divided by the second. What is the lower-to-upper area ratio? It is 2.50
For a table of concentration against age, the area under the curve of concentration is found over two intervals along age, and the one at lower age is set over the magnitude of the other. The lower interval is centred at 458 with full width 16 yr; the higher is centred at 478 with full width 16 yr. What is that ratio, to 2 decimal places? 0.82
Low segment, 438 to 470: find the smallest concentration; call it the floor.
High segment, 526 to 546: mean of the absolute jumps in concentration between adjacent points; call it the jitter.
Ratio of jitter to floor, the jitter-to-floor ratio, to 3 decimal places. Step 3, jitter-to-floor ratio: 0.047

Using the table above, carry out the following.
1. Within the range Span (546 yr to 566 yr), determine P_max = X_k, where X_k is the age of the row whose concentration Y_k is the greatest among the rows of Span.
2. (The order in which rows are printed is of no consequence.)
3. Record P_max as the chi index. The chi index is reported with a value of 556 yr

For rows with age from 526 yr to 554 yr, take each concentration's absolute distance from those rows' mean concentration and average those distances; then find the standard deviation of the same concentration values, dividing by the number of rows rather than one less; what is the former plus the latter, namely 0.128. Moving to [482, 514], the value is 0.064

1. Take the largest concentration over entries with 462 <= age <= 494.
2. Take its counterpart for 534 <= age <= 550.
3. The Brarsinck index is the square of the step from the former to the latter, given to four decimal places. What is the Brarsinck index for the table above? 0.0049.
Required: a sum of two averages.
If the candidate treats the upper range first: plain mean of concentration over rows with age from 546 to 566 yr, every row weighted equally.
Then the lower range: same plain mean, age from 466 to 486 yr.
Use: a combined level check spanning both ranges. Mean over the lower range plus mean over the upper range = 2.32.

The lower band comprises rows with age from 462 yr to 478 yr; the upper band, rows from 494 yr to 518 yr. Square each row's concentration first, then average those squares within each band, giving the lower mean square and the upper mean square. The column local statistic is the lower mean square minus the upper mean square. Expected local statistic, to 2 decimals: 0.19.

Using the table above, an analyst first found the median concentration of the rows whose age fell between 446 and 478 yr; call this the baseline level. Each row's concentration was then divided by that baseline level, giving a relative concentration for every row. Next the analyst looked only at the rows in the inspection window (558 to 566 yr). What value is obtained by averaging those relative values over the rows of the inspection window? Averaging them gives 1.09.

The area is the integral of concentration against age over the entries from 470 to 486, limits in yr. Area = 17.8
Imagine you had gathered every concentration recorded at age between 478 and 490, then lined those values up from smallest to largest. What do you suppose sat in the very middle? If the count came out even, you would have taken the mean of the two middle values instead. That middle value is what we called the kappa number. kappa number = 1.09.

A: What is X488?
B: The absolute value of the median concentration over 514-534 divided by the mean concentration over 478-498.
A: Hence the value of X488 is 0.96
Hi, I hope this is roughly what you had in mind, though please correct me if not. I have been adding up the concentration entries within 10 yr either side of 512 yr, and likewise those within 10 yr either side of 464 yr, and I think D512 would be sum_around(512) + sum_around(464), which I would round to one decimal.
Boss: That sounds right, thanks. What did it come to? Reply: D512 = 10.3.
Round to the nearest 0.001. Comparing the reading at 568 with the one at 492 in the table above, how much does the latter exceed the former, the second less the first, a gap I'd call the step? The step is 0.040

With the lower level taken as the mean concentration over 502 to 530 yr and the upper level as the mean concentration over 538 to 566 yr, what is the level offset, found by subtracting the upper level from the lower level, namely -0.16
